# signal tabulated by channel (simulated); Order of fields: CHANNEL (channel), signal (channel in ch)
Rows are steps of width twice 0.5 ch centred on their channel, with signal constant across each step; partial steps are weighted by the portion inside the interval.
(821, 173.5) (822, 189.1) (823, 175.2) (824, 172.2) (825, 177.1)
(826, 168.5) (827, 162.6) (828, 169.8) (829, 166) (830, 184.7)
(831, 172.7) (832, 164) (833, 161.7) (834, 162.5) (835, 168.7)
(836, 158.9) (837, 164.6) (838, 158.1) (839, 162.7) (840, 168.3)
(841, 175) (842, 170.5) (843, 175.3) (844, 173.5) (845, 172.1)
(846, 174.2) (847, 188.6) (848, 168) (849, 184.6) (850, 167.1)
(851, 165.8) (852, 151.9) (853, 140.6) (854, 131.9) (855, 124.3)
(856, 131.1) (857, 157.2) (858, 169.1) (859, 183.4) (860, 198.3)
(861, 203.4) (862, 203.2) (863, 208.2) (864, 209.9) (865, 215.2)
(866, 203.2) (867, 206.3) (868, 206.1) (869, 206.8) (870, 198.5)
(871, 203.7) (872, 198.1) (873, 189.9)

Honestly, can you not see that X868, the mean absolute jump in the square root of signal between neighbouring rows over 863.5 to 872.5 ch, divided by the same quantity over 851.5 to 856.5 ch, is 0.48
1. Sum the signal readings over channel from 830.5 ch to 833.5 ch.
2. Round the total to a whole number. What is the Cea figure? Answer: 498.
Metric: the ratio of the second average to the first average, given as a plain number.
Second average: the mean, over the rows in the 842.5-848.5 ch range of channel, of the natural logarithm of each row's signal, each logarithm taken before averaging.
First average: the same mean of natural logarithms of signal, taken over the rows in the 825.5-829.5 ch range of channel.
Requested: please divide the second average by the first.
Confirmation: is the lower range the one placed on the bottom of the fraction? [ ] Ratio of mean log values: 1.01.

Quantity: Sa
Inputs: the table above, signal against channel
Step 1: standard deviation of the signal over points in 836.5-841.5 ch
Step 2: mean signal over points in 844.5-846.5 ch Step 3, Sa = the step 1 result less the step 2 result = -167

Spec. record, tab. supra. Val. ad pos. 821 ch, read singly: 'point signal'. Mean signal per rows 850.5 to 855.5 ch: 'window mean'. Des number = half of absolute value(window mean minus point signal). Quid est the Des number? 15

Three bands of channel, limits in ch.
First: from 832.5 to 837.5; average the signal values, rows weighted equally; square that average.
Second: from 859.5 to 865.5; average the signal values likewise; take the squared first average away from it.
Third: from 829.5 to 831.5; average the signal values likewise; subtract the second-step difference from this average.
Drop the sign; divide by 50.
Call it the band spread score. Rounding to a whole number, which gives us 533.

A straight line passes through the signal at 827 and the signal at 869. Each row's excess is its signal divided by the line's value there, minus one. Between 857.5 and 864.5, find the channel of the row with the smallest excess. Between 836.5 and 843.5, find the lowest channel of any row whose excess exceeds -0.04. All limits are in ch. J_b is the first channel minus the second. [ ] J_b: 17 ch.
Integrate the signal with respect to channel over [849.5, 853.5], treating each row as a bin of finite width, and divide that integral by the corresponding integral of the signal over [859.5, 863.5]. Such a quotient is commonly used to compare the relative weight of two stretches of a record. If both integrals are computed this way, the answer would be 0.77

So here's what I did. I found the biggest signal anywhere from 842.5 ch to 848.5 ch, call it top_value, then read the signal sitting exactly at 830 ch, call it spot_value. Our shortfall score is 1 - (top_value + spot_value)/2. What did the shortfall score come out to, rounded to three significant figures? -186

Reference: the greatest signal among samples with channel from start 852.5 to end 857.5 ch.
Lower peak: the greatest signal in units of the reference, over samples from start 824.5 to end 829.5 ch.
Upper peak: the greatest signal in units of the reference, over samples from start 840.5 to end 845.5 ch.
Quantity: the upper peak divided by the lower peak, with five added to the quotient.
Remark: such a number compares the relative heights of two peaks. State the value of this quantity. 5.99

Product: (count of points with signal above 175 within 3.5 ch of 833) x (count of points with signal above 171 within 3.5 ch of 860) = 5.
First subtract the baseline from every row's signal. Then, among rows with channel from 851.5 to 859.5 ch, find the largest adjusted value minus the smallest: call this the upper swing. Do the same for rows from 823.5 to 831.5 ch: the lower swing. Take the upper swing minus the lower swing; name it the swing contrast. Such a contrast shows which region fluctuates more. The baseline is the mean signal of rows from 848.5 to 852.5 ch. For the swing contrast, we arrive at 37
